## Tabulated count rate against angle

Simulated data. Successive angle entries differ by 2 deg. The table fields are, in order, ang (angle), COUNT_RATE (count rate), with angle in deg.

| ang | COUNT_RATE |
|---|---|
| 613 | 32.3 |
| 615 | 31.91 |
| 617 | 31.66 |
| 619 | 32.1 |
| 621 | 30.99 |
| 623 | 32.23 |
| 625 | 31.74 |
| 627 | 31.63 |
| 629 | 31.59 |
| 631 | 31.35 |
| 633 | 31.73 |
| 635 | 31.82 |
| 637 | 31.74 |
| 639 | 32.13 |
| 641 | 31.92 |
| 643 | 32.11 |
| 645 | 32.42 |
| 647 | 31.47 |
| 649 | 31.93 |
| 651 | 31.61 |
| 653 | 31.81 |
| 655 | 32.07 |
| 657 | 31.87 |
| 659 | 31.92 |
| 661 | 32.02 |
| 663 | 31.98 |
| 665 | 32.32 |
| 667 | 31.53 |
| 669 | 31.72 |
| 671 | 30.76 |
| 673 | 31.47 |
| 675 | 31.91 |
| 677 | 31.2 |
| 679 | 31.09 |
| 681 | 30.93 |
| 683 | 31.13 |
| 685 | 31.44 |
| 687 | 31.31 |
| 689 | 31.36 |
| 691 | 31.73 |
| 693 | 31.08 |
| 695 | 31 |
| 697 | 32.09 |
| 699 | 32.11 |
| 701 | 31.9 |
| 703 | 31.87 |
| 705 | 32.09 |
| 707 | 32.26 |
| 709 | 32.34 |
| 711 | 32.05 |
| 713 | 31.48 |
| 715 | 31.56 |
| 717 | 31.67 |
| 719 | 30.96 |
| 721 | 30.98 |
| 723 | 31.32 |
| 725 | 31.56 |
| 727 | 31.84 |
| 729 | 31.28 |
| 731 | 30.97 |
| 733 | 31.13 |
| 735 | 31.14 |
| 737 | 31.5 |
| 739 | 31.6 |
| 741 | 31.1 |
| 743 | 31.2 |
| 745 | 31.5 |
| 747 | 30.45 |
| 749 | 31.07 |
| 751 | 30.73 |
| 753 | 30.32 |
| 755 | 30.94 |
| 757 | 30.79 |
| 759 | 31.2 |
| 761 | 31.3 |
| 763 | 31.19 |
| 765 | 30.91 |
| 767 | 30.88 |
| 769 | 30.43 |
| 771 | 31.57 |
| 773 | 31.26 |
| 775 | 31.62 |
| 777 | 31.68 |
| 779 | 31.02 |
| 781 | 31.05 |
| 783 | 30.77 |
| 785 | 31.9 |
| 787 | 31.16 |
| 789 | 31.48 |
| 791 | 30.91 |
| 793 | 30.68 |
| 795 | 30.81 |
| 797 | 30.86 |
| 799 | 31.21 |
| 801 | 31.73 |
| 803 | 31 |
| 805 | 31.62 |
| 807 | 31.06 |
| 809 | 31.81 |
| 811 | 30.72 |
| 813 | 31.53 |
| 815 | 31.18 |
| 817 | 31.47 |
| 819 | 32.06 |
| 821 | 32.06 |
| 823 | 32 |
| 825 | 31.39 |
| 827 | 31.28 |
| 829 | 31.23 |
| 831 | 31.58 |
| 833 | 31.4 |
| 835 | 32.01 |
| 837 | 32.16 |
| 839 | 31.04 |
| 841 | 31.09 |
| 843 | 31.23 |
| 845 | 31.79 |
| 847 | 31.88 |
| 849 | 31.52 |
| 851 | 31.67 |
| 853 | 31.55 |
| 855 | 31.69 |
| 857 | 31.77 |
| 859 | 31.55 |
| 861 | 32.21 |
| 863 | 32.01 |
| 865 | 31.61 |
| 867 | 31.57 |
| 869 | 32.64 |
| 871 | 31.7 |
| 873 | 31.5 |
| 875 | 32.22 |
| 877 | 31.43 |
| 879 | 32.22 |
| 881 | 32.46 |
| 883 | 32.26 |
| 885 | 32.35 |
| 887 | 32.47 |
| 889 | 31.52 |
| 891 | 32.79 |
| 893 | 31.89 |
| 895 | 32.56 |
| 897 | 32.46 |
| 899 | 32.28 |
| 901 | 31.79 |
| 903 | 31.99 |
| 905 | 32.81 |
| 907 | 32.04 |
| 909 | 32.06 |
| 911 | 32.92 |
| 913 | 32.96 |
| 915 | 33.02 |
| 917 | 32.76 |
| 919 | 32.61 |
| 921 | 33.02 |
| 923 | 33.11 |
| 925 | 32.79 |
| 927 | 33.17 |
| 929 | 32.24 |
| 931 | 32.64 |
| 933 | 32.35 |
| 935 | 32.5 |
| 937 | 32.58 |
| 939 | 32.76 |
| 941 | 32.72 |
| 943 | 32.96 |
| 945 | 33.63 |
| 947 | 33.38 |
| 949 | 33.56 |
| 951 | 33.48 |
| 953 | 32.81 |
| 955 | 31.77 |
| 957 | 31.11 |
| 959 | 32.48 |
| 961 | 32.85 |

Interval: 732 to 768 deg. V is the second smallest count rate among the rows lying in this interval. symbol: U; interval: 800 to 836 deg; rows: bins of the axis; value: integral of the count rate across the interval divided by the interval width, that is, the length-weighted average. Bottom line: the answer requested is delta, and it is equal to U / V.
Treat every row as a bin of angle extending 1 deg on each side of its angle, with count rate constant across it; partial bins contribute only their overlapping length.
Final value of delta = 1.03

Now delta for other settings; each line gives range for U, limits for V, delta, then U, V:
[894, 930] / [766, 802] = 1.06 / 32.59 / 30.68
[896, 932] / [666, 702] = 1.05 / 32.59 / 30.93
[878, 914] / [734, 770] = 1.06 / 32.32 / 30.43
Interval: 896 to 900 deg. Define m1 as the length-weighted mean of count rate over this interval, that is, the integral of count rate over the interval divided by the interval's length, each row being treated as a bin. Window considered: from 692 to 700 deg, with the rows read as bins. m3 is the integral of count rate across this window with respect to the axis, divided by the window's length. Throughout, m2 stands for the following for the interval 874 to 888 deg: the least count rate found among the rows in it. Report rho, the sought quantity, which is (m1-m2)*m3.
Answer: 30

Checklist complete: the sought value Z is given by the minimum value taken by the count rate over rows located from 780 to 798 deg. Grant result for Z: 30.68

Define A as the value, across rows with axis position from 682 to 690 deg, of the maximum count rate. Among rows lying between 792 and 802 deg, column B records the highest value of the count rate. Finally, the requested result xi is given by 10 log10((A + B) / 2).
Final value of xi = 15.0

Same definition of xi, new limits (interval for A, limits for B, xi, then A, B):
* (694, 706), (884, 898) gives 15.1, 32.11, 32.79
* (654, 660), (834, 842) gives 15.1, 32.07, 32.16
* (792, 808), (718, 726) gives 15.0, 31.73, 31.56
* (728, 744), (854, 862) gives 15.0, 31.6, 32.21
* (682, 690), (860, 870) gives 15.1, 31.44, 32.64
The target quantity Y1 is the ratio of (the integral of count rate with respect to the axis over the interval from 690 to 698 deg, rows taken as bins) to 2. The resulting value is 126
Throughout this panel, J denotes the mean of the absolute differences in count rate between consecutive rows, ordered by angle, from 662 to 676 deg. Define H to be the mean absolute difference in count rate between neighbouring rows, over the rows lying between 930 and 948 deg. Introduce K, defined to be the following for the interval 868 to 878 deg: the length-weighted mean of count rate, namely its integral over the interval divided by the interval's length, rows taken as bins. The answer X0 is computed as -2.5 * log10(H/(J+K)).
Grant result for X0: 5.3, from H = 0.24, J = 0.57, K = 31.9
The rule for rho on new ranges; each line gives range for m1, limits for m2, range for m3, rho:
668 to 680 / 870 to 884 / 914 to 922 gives -2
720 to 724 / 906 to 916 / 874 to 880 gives -28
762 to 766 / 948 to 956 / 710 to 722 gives -23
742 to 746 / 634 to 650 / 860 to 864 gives -4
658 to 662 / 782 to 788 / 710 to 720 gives 38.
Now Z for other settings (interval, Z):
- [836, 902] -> 31.04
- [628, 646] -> 31.35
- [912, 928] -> 32.61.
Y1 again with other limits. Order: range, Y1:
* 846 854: 127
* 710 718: 127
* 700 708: 128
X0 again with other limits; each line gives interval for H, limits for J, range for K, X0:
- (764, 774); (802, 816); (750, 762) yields 4.5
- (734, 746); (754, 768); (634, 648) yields 5.2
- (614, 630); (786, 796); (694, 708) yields 4.5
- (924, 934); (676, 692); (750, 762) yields 4.5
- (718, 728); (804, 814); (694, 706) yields 5.4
